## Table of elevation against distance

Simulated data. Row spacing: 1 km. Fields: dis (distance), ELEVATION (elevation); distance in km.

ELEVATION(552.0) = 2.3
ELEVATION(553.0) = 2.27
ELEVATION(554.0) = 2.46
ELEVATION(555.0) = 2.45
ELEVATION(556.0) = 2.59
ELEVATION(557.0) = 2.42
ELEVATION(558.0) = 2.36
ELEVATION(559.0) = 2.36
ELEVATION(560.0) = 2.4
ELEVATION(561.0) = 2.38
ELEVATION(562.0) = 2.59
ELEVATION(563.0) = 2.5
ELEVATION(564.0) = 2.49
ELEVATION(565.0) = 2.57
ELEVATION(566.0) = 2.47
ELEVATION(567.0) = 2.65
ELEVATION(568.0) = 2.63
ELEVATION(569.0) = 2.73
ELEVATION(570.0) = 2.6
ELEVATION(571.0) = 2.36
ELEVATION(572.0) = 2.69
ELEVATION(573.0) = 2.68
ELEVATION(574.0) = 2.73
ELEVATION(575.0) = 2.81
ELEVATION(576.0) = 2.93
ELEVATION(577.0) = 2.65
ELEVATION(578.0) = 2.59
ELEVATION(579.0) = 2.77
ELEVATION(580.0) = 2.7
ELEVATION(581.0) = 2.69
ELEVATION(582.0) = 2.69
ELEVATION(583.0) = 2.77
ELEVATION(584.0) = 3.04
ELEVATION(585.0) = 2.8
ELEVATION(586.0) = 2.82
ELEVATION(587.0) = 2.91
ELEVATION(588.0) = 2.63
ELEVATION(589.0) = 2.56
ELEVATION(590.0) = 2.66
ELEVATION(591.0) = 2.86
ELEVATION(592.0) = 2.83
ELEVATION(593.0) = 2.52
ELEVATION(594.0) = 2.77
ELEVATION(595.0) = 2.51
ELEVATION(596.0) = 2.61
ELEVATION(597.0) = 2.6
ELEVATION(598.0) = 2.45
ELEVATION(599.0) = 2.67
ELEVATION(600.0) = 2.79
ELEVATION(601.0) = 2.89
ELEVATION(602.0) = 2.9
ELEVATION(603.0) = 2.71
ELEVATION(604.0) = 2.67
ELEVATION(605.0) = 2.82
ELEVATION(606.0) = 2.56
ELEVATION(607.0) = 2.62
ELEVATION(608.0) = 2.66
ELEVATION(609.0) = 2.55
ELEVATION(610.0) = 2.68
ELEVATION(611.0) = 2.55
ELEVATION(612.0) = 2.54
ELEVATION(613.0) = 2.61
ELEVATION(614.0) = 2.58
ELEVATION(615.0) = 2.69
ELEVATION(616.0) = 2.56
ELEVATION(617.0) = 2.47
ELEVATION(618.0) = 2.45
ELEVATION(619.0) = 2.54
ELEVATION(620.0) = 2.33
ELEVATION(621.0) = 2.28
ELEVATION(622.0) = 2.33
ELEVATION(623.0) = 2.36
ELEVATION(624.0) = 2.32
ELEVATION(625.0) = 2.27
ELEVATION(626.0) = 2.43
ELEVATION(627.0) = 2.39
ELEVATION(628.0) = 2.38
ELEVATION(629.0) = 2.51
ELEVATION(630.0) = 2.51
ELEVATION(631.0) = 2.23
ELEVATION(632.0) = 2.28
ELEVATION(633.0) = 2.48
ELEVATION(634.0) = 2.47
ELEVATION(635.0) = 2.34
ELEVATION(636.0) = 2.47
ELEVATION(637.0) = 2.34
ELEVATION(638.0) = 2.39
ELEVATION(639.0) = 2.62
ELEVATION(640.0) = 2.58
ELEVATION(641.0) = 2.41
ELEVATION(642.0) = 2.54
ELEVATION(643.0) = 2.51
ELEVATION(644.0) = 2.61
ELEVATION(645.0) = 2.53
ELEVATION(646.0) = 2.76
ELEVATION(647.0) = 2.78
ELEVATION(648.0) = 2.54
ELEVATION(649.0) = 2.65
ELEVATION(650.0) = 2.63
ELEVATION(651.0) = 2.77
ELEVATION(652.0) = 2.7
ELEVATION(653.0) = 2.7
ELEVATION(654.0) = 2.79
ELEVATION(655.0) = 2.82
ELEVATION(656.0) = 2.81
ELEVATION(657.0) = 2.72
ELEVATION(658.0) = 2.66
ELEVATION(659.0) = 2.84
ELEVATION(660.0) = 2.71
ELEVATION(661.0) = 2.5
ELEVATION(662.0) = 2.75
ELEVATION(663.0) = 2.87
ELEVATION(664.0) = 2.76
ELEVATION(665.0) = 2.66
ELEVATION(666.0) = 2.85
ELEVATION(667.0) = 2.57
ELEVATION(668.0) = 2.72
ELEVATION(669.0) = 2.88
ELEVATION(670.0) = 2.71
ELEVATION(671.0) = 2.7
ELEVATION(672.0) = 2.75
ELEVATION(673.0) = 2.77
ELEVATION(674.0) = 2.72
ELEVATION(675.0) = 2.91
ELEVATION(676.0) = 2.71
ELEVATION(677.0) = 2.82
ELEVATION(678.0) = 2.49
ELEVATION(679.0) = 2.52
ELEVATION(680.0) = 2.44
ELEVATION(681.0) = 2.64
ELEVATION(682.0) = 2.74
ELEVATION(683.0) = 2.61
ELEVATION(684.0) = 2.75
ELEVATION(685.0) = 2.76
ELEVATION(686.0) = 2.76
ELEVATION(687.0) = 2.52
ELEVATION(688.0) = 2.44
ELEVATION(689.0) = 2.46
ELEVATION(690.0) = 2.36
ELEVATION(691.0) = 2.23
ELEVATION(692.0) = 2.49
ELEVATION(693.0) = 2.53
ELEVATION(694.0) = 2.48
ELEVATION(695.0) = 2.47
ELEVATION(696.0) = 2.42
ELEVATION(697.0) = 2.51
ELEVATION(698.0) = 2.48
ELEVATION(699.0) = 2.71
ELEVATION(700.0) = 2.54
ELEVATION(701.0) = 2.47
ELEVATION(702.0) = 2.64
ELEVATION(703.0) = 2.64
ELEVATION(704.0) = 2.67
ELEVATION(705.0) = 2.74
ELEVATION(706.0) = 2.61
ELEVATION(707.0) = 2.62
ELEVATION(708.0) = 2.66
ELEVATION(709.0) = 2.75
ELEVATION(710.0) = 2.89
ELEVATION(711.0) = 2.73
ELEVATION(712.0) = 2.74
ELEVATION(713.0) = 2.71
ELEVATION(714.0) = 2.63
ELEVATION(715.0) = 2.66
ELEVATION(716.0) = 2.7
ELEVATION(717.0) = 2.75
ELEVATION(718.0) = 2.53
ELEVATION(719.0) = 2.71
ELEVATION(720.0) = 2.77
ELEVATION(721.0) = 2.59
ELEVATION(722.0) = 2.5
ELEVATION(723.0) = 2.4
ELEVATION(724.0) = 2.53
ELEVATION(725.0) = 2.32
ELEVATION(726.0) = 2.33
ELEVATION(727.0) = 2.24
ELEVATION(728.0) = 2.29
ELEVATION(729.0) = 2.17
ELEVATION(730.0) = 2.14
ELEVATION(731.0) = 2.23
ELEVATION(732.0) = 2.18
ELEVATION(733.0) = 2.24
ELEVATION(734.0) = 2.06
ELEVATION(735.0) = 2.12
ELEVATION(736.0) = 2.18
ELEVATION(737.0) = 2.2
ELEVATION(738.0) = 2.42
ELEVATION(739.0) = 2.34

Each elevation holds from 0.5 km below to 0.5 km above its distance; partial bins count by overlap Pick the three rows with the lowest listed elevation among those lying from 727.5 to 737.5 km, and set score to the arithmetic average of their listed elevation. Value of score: 2.11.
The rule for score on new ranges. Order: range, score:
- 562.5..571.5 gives 2.44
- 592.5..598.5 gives 2.49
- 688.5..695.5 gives 2.35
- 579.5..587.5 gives 2.69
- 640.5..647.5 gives 2.48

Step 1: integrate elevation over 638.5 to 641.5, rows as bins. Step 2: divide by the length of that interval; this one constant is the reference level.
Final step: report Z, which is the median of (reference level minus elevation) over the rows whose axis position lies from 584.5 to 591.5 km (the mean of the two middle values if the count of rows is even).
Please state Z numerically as -0.26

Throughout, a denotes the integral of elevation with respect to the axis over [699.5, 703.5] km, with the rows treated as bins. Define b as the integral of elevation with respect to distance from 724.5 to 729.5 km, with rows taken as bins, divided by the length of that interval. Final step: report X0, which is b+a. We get 12.6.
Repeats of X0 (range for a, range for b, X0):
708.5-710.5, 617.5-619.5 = 8.1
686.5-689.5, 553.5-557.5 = 9.9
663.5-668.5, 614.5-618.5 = 16.1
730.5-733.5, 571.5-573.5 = 9.3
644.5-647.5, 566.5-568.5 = 10.7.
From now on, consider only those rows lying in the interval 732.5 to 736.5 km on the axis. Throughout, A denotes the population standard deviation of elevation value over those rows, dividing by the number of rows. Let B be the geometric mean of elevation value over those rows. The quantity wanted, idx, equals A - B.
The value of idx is -2.1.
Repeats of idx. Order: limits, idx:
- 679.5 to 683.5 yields -2.5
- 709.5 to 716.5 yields -2.6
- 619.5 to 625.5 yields -2.3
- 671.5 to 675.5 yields -2.7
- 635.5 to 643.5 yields -2.4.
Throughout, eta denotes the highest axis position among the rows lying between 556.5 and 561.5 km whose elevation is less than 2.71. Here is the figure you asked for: 561.0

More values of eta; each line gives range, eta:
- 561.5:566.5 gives 566.0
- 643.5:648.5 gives 648.0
